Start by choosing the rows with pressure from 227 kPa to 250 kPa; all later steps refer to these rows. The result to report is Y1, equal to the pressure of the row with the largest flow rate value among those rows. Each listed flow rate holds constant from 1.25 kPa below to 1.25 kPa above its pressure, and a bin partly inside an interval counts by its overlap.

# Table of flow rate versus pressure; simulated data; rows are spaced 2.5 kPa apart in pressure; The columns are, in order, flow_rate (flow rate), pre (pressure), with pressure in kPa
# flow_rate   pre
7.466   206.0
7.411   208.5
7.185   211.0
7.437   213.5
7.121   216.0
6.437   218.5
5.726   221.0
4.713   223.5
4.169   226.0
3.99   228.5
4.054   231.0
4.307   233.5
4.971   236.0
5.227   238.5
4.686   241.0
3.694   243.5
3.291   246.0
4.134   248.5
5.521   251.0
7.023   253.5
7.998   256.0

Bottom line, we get 238.5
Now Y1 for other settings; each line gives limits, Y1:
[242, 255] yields 253.5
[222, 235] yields 223.5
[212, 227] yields 213.5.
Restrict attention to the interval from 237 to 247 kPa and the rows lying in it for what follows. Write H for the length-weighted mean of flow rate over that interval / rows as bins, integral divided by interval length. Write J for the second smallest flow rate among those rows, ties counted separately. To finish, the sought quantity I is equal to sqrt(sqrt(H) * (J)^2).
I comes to 5.3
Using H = 4.3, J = 3.694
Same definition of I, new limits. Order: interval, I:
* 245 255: 6.2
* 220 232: 5.9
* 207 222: 10.4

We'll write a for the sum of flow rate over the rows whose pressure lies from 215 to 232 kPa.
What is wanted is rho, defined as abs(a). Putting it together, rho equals 36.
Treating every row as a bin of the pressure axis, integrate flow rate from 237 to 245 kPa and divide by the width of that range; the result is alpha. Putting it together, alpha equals 4.5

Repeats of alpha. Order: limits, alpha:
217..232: 4.9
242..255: 4.8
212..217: 7.3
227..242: 4.5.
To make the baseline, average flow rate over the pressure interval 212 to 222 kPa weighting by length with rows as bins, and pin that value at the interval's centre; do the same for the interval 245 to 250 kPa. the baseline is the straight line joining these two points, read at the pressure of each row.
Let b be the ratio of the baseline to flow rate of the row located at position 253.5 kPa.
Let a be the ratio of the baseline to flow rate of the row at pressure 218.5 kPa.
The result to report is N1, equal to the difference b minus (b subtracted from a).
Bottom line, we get -0.09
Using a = 1.0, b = 0.5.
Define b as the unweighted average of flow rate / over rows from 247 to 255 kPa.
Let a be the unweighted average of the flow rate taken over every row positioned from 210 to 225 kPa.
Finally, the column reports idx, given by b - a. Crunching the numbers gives -0.9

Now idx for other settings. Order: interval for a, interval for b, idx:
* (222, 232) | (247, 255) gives 1.3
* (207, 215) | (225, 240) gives -2.9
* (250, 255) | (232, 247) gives -1.9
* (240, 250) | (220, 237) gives 0.6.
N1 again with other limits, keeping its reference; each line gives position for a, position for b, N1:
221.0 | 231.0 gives 1.55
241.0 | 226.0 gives 1.87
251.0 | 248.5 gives 1.17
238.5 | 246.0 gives 1.52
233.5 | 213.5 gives 0.70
